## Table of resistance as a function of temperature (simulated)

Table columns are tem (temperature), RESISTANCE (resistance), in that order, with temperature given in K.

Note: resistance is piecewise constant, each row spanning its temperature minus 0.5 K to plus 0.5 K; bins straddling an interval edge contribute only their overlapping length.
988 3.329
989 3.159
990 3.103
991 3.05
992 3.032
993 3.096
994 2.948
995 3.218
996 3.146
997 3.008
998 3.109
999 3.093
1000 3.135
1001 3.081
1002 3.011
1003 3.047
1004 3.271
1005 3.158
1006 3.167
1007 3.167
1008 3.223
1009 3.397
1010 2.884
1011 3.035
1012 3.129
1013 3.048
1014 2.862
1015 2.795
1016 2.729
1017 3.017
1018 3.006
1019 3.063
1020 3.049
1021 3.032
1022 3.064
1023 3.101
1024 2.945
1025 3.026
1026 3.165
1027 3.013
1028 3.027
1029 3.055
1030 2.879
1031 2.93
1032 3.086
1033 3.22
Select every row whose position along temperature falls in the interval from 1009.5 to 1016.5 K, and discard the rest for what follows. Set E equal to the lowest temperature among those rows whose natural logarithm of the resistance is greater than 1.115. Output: 1012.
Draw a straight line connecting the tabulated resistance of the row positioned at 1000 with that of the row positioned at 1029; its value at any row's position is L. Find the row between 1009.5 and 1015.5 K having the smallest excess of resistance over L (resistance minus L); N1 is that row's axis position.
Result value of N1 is 1015 K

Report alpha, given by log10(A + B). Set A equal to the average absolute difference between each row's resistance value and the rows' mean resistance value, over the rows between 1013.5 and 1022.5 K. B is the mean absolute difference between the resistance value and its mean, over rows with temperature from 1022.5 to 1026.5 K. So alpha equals -0.74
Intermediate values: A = 0.108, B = 0.074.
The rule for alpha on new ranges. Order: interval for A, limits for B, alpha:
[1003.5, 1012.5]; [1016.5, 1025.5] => -0.90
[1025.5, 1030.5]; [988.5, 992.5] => -0.96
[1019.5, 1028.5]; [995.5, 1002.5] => -1.07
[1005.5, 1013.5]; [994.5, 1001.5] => -0.82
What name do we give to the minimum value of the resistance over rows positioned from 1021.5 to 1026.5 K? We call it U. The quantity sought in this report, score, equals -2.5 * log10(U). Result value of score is -1.17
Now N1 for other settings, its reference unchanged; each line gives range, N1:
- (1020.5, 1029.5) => 1024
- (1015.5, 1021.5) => 1016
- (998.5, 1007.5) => 1002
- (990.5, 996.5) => 994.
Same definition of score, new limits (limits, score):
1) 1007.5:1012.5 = -1.15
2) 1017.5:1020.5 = -1.19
